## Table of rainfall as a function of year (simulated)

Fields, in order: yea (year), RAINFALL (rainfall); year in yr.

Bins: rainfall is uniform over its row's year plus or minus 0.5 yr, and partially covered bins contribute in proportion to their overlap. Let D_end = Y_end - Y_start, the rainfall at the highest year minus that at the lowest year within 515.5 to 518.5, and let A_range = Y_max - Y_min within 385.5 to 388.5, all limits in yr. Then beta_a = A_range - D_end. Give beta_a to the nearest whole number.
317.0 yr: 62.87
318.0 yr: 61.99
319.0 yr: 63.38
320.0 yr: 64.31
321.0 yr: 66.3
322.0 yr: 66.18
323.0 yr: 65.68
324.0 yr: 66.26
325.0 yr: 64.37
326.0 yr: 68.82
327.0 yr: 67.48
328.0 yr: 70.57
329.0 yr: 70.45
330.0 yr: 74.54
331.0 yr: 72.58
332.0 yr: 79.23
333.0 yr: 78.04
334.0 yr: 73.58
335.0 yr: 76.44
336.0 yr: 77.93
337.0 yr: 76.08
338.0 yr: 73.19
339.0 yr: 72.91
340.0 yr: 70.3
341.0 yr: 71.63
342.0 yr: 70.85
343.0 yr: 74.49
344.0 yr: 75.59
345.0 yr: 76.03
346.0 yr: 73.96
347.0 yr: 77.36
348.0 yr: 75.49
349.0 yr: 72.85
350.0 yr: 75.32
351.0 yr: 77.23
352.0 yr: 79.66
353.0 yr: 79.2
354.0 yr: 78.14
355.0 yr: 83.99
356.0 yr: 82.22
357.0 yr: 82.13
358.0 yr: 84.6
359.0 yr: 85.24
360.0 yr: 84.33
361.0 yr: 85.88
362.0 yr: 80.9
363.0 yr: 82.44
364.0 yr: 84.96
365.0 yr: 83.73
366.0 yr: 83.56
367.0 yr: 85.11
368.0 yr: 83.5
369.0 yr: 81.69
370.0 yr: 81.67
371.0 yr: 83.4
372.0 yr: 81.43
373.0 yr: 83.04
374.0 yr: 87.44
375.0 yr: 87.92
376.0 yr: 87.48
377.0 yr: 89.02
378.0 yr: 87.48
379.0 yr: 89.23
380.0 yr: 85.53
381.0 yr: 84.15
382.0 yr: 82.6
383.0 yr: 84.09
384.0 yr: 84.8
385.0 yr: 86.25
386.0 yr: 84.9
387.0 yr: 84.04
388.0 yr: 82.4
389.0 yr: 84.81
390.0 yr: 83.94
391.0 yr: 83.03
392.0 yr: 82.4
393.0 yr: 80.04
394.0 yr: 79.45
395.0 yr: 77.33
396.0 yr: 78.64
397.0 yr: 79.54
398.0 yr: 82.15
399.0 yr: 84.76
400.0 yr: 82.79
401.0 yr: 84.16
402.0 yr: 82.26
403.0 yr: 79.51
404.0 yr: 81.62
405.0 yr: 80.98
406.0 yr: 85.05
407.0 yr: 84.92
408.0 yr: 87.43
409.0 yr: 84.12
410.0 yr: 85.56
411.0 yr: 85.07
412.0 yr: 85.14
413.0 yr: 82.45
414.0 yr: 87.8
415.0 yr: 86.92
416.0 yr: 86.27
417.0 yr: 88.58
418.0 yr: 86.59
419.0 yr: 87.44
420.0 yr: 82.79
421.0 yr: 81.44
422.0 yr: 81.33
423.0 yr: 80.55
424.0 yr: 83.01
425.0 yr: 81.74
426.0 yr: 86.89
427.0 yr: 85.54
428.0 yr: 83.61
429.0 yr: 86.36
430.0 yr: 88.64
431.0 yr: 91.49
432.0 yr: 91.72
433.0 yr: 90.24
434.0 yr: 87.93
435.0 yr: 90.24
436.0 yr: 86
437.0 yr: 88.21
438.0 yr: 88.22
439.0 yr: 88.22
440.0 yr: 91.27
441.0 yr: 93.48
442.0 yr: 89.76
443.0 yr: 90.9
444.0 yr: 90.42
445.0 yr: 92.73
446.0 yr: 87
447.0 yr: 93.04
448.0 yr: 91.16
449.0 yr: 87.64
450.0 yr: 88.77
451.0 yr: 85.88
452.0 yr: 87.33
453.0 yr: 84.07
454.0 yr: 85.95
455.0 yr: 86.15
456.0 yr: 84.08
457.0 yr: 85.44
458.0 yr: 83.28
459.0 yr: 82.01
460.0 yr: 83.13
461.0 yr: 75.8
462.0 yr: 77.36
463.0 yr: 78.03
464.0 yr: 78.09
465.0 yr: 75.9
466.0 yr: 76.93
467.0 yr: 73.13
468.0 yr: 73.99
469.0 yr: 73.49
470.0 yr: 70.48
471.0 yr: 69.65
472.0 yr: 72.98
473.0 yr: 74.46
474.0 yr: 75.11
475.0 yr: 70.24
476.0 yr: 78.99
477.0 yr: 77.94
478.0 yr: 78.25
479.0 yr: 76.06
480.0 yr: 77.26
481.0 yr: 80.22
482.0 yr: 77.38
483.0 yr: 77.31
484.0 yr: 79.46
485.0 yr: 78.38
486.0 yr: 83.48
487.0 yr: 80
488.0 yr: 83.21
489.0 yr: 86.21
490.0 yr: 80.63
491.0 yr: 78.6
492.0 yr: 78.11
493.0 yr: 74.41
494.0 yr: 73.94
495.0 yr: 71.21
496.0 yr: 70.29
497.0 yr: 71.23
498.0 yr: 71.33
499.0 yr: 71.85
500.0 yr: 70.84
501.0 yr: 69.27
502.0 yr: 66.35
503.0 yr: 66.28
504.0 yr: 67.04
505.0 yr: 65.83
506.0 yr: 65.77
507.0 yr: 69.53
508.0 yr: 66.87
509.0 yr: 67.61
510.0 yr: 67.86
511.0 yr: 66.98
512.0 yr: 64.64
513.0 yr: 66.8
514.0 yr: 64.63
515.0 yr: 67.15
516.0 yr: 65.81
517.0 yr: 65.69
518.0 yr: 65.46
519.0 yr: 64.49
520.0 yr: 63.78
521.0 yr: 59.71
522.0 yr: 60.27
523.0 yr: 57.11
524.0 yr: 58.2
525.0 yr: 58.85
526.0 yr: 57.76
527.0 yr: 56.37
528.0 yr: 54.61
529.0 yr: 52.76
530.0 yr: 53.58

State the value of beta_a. 3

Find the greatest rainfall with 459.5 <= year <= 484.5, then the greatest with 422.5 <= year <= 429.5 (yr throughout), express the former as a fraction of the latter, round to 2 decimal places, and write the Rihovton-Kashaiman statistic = 0.96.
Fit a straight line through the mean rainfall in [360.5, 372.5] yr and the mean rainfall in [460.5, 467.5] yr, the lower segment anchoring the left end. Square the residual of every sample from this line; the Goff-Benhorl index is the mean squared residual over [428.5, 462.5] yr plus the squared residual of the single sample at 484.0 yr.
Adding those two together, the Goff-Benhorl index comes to 127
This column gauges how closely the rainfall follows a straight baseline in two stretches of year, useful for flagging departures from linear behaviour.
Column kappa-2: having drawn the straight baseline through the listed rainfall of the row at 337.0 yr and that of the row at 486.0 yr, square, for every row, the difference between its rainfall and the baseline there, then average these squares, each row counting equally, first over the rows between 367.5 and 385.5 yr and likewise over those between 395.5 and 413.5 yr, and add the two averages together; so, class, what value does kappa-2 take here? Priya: 73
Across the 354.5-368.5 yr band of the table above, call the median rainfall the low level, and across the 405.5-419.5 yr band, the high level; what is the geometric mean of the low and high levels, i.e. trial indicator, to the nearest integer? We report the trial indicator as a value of 85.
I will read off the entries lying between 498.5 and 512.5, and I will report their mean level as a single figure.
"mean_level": 68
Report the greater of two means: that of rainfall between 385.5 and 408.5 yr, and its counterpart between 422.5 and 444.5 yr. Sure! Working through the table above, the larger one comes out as 88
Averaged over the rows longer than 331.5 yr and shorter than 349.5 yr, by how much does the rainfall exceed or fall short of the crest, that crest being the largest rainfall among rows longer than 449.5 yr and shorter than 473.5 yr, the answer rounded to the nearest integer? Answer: -14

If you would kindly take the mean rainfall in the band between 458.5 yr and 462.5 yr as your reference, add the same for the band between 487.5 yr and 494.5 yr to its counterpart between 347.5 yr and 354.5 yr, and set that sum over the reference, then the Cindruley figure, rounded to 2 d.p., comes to 1.96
